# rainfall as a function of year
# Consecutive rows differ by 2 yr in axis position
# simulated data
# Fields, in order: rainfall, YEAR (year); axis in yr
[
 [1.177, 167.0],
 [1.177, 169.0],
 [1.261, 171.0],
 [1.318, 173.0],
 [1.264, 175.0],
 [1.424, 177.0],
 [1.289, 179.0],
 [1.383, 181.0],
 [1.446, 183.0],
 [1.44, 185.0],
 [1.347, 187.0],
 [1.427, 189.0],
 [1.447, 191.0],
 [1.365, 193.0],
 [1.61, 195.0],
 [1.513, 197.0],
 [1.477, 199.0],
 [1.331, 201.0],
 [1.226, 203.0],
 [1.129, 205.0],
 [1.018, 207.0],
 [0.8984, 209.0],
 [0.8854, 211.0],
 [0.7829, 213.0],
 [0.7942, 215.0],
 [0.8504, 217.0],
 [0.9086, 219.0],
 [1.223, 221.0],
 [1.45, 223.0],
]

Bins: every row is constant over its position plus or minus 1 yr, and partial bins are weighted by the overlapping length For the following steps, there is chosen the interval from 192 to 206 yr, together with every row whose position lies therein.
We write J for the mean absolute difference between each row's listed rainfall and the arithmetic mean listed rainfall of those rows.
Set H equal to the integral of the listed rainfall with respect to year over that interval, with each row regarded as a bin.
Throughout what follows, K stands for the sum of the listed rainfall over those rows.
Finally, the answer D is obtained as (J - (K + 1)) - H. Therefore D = -30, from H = 19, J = 0.133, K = 9.7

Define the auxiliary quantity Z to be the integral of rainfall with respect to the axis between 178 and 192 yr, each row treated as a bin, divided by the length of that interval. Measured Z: 1.40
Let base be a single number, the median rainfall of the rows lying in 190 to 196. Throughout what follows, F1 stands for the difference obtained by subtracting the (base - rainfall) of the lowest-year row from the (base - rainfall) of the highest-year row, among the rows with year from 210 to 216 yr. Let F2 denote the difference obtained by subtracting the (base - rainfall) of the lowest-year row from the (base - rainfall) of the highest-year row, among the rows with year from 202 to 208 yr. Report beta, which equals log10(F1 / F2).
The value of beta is -0.4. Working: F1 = 0.091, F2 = 0.21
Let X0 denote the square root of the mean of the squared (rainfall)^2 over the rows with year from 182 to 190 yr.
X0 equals 2.01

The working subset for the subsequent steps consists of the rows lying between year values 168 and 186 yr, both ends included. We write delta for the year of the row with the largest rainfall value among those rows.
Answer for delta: 183.0 yr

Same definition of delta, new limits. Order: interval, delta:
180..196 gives 195.0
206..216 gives 207.0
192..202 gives 195.0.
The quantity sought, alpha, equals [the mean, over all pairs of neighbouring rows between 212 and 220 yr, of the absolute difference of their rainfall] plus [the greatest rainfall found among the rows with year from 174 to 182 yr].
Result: 1.47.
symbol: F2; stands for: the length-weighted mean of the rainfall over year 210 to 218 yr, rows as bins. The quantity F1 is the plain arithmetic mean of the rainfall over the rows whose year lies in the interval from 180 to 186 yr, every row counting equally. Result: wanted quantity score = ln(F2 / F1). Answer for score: -0.54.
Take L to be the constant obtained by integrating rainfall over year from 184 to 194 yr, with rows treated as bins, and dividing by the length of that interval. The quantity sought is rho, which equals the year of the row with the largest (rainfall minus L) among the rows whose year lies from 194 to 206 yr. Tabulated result 195.0 yr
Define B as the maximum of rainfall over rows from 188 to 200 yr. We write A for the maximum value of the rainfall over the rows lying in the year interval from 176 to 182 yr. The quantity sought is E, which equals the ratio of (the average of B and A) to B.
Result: 0.94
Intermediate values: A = 1.424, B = 1.61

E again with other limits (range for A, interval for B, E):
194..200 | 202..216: 1.16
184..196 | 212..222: 1.16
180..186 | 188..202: 0.95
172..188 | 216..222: 1.09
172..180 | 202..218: 1.08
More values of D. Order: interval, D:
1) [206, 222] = -23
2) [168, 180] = -24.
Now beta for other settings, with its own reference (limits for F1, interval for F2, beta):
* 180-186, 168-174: -0.4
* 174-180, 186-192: -0.6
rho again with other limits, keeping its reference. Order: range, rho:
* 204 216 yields 205.0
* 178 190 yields 183.0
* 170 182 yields 177.0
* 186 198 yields 195.0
